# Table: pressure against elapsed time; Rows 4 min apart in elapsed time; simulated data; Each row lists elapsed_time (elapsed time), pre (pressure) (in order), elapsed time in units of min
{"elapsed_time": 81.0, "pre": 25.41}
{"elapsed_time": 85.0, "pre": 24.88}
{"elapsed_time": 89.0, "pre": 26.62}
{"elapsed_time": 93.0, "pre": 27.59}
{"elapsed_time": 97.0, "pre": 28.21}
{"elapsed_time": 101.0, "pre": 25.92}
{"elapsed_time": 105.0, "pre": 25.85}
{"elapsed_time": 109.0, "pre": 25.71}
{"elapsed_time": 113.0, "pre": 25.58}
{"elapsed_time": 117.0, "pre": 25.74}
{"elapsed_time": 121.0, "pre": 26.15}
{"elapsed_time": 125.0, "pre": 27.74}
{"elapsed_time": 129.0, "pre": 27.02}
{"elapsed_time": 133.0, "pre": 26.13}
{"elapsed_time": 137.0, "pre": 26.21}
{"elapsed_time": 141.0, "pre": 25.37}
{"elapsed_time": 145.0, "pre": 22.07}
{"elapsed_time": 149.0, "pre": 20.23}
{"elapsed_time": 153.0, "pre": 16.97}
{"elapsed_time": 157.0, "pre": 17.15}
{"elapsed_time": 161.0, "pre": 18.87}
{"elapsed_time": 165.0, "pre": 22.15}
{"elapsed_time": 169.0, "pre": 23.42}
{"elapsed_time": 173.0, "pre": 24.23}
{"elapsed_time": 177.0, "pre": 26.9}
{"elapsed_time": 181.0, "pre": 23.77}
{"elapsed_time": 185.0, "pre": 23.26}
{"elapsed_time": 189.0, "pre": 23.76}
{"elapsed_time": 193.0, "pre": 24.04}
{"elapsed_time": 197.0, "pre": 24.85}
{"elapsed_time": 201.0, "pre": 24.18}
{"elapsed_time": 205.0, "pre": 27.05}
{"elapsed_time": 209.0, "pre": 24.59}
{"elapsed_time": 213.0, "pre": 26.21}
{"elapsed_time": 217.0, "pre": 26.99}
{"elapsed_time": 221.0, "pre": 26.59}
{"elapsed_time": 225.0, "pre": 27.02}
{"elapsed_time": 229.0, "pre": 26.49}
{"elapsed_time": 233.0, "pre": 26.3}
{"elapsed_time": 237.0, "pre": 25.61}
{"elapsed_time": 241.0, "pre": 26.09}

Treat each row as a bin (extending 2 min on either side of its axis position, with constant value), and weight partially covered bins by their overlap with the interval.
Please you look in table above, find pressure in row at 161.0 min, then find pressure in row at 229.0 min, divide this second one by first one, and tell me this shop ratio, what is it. 1.40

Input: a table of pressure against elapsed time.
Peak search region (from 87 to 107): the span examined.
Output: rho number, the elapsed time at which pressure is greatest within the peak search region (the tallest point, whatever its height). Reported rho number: 97.0 min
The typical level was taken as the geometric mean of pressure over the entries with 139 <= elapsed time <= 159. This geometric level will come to 20.1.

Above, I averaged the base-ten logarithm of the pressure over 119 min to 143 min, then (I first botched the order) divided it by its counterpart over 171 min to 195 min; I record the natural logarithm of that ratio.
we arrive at 0.03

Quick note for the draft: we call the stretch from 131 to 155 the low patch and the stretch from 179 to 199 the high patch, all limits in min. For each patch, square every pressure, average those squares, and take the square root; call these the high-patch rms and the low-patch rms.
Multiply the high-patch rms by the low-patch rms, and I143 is 553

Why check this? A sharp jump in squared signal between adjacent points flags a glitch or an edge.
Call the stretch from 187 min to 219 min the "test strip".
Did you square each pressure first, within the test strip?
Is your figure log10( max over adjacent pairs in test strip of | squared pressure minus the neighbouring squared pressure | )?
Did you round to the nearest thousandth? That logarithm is 2.167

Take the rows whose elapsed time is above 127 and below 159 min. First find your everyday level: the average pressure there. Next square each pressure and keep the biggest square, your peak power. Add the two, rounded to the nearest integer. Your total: 753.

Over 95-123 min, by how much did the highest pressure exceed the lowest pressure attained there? 2.6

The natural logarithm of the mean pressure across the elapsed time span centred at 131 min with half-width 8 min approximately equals 3.29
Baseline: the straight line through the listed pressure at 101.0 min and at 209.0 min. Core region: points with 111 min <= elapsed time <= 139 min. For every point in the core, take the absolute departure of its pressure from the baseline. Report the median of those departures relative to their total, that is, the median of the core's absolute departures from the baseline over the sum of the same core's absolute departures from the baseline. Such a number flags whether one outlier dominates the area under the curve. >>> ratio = 0.11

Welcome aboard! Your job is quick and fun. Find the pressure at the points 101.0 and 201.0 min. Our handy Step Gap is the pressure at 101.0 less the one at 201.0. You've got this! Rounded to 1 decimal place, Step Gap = 1.7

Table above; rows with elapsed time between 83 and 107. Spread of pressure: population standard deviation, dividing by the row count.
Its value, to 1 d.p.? 1.1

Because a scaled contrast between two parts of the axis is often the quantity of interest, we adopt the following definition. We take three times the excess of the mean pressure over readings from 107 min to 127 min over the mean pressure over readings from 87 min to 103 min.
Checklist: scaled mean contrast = -3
